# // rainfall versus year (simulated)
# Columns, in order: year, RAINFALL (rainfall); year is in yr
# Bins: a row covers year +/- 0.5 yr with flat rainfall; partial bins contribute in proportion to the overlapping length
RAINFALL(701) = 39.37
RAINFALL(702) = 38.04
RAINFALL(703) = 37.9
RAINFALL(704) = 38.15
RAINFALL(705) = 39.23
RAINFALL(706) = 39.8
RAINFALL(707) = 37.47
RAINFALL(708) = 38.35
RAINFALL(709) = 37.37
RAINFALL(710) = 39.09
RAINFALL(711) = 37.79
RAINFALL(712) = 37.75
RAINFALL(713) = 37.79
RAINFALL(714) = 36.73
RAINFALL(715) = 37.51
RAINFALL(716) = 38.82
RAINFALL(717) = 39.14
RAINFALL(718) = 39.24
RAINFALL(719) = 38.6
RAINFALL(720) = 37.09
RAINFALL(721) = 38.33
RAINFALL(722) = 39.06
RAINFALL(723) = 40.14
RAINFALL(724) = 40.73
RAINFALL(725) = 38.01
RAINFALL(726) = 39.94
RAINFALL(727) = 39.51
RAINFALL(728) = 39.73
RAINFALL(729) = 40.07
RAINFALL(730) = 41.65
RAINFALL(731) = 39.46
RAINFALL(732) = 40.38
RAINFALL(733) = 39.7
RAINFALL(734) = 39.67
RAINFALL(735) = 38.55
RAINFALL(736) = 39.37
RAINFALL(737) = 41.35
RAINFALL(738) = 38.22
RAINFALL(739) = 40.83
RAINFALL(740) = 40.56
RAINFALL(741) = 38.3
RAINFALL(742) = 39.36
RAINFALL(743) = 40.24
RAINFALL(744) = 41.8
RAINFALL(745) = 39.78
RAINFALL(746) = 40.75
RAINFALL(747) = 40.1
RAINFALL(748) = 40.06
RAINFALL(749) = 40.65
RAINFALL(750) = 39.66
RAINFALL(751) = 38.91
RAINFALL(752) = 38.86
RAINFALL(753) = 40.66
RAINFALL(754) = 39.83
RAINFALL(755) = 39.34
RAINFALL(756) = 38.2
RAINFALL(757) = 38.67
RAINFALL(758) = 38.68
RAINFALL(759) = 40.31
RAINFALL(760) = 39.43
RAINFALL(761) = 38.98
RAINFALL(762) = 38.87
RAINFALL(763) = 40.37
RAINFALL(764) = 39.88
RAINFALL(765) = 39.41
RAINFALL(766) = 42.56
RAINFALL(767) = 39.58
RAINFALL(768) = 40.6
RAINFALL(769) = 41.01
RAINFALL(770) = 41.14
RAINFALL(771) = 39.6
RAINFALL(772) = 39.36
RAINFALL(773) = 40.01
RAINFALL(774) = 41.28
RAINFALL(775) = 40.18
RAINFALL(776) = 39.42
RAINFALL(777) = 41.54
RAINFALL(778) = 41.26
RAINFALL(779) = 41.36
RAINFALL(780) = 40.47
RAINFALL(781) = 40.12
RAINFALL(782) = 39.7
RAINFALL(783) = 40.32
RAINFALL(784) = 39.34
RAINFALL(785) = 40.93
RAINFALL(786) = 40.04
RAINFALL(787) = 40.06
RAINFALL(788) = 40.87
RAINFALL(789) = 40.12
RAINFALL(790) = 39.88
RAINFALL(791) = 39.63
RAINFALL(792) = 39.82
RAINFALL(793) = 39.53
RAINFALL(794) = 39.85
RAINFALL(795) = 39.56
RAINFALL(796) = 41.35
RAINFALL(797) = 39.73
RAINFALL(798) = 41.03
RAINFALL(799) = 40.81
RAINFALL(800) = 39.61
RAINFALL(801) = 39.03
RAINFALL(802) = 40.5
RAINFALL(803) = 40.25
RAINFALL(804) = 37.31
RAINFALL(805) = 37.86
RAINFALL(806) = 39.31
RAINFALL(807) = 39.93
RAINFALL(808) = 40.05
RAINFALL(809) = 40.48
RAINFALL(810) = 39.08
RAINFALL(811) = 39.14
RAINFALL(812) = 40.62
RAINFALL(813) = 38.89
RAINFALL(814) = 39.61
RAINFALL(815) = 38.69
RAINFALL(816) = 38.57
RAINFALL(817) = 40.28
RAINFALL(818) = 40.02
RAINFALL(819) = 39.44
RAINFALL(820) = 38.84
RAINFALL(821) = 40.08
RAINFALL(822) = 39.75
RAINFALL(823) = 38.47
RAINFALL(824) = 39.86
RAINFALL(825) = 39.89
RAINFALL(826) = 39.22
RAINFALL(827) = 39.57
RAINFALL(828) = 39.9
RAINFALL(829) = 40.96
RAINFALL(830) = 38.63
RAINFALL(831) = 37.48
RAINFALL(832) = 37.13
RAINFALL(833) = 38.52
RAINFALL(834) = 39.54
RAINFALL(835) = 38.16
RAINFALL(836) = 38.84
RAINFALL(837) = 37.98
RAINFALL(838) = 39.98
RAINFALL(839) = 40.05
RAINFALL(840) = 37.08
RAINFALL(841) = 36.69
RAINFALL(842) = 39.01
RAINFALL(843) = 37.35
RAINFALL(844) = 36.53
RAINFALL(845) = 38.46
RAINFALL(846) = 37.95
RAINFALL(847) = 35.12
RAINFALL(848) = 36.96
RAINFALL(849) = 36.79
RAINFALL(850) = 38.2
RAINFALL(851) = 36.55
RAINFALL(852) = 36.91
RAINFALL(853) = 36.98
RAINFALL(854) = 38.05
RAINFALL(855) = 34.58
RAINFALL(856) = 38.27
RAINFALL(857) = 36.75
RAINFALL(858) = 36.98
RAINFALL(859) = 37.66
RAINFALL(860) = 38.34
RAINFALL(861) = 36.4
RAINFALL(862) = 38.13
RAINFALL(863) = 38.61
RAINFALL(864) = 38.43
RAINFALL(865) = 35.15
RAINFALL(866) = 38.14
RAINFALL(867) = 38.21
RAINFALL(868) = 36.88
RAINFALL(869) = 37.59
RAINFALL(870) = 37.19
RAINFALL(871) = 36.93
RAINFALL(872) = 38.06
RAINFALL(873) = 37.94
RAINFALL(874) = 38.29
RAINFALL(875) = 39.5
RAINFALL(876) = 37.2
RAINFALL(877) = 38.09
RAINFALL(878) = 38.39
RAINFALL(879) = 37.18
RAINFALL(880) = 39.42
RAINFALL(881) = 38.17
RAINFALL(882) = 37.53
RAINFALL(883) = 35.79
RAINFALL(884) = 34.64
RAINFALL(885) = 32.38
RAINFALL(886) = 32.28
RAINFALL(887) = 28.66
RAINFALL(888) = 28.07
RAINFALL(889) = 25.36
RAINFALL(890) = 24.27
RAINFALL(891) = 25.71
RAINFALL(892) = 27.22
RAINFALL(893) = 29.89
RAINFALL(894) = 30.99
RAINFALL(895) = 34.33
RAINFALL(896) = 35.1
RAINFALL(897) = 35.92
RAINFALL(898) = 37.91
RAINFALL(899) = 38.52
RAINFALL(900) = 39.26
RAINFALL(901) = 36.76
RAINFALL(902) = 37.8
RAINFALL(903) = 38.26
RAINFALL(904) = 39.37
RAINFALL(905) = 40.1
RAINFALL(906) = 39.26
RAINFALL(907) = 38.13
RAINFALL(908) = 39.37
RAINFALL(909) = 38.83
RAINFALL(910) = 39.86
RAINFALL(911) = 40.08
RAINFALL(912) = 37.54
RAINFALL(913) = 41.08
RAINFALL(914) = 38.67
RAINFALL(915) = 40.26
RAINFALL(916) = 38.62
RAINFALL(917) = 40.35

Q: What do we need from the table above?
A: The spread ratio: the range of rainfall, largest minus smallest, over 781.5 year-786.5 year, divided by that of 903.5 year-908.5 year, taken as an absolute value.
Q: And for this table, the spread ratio 0.81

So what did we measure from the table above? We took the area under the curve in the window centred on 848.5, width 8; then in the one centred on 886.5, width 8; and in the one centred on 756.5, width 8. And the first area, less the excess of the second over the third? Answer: 371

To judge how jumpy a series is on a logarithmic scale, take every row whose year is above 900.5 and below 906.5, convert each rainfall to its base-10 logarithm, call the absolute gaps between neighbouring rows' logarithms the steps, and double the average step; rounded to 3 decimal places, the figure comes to 0.019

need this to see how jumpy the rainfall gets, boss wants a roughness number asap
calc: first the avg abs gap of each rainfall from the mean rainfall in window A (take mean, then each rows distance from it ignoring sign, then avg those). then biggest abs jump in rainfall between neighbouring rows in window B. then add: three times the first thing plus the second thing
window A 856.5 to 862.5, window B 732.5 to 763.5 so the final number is 5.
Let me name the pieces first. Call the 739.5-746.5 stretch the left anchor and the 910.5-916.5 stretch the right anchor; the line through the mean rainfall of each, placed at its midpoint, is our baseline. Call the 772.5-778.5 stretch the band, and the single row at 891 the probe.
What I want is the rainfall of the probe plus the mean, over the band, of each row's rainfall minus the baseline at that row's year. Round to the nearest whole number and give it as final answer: 26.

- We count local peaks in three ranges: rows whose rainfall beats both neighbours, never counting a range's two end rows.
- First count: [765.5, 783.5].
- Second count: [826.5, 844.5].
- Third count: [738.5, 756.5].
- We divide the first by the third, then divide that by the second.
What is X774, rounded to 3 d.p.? 0.200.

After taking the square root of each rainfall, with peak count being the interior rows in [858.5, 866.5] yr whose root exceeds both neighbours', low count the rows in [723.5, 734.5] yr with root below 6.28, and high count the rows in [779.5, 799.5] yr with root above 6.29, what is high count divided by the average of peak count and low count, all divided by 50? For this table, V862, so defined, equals 0.23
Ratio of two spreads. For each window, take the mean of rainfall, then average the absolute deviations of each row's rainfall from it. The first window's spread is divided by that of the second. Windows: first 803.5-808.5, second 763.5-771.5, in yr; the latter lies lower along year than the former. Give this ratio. 1.2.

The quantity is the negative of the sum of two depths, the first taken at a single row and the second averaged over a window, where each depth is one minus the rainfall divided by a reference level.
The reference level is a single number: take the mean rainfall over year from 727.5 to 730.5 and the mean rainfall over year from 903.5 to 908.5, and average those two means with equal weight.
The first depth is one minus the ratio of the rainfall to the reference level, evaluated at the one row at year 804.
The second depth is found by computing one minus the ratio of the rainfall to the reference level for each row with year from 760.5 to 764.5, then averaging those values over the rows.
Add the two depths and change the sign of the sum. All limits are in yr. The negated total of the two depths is -0.073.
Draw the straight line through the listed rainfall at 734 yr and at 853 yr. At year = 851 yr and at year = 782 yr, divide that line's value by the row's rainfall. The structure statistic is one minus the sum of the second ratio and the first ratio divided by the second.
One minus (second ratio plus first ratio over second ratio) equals -1.01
